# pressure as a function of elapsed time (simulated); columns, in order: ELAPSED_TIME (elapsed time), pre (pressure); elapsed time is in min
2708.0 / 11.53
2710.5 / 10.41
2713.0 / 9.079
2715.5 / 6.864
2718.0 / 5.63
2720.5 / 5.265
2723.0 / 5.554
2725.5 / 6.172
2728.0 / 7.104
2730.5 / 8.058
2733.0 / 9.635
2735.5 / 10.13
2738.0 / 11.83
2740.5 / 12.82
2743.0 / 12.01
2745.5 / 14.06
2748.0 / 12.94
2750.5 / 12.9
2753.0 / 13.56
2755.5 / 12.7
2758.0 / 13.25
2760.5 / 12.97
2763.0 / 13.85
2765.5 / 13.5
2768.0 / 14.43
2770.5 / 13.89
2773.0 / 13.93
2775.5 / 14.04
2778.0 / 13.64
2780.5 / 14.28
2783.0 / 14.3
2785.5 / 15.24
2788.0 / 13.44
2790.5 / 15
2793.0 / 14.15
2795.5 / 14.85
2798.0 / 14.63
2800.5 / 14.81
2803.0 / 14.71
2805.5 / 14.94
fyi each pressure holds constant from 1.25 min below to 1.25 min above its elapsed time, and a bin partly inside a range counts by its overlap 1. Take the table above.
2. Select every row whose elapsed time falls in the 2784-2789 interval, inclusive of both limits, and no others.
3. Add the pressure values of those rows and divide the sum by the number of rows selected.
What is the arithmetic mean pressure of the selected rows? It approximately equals 14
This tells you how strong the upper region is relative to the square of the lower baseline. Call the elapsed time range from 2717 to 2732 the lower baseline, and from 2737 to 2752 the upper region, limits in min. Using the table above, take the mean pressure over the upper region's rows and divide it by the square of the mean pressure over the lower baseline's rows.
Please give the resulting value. 0.32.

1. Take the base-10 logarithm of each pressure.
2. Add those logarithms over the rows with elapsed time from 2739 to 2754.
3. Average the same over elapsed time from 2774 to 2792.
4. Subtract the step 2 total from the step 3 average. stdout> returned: -5.5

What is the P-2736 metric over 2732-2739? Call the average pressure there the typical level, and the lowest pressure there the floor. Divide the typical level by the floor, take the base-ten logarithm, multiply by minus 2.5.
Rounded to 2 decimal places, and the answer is -0.10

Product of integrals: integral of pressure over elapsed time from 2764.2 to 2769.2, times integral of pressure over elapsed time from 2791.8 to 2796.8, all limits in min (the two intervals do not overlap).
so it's 5062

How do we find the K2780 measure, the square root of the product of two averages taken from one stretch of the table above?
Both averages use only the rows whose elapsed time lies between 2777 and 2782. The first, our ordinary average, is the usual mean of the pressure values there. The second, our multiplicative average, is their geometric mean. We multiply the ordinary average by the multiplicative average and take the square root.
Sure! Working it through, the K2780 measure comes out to 14.0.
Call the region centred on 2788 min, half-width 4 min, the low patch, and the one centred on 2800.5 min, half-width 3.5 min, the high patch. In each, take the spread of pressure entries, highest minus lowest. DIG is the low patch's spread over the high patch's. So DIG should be 10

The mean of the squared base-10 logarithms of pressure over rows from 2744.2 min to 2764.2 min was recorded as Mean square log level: 1.3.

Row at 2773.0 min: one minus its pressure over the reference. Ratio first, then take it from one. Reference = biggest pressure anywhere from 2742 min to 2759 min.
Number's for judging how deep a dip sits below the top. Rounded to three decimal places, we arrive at 0.009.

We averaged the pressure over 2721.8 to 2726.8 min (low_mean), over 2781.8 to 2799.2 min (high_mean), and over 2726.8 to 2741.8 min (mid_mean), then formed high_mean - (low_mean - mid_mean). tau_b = 18.6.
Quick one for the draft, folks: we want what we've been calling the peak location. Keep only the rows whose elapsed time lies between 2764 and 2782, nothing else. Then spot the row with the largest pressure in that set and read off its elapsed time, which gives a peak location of 2768.0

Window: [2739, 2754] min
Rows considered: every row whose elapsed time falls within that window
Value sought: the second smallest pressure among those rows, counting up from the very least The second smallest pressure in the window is 12.82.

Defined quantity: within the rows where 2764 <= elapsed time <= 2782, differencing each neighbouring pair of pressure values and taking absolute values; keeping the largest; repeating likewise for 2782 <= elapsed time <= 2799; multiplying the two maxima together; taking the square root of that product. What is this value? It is 1.29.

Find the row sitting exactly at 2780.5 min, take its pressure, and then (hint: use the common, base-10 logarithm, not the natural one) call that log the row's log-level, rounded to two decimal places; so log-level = 1.15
